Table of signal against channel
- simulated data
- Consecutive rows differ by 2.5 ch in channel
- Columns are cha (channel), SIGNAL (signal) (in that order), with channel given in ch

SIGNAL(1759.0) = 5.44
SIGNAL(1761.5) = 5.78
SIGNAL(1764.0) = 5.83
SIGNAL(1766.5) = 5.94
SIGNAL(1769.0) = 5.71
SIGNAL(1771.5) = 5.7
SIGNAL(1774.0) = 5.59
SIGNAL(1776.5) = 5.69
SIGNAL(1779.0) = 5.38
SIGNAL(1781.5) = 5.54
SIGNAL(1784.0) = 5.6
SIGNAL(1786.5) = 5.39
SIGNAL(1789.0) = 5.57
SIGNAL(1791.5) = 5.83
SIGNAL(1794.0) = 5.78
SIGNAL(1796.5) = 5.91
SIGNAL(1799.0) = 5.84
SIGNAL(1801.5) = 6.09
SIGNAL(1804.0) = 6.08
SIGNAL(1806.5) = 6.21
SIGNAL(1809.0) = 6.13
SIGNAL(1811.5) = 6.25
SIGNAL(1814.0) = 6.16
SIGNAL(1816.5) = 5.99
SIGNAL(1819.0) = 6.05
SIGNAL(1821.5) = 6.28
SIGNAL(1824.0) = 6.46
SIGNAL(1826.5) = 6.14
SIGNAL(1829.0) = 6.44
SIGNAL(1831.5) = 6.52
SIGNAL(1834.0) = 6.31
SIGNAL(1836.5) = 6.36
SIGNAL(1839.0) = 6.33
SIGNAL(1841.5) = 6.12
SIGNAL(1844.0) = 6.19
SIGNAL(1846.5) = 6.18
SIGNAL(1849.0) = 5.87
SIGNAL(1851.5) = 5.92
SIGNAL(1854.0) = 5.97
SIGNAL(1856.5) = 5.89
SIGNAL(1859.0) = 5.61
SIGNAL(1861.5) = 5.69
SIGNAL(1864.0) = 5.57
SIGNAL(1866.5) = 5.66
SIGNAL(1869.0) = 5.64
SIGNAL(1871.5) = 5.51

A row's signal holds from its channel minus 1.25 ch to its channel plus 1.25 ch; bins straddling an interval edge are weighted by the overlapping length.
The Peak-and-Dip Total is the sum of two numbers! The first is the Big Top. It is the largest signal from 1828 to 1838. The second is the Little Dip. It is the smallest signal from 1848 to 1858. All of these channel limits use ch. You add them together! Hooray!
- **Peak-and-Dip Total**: 12.4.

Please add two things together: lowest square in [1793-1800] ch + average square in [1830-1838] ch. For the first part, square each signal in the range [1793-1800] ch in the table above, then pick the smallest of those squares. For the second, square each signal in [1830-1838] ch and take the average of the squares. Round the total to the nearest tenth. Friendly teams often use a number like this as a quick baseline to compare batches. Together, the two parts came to 74.3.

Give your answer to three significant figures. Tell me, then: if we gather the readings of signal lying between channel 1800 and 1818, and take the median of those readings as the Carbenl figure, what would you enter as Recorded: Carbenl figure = 6.13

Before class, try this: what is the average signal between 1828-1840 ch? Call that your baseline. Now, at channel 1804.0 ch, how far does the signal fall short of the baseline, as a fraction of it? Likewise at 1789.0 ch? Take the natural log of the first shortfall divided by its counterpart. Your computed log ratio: -1.0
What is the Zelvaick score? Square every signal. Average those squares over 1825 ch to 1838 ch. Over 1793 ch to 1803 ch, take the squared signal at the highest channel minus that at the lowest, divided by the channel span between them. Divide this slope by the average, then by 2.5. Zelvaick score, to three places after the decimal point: 0.005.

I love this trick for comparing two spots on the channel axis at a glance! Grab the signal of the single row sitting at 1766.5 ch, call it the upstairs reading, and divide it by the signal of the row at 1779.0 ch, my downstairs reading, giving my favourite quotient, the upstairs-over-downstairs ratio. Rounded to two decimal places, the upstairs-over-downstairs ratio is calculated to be 1.10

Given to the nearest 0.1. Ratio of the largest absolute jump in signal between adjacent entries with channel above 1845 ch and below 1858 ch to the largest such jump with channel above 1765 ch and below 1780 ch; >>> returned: 1.0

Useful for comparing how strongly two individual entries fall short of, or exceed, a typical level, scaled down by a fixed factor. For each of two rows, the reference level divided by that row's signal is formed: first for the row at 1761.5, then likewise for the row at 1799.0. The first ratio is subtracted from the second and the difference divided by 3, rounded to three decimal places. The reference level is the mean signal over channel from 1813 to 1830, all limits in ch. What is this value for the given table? -0.004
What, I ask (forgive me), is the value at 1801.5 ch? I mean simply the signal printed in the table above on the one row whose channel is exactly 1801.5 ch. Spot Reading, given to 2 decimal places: 6.09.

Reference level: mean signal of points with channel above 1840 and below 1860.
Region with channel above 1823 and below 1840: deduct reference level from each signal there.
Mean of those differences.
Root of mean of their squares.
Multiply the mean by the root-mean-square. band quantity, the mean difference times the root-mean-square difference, 0.16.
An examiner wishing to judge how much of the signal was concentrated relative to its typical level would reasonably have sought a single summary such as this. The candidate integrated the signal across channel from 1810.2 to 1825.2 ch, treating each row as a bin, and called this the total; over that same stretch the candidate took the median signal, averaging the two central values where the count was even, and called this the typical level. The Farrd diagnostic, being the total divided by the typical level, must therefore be 14.98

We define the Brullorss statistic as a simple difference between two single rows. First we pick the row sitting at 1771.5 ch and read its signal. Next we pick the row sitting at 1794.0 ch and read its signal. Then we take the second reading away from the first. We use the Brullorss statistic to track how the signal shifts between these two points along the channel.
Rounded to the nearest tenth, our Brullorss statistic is -0.1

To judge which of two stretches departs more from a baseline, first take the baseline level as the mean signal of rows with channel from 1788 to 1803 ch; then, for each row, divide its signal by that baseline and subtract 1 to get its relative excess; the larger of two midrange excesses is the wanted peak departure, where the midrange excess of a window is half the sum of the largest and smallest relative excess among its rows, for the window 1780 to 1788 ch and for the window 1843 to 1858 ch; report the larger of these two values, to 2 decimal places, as 0.03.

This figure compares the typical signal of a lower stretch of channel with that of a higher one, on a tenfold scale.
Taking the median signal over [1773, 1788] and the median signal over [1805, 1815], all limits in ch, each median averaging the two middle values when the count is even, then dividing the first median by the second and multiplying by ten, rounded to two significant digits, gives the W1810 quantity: 9.0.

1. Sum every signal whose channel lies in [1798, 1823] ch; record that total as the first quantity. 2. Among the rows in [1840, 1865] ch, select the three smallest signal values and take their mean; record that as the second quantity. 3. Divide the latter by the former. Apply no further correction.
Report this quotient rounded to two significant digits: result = 0.092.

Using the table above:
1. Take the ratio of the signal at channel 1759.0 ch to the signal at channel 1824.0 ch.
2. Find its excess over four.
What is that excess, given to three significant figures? -3.16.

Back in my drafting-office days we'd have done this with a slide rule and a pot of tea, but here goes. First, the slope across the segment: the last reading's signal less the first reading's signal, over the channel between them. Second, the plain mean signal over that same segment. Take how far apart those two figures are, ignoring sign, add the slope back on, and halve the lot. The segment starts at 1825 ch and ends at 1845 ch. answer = 3.15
